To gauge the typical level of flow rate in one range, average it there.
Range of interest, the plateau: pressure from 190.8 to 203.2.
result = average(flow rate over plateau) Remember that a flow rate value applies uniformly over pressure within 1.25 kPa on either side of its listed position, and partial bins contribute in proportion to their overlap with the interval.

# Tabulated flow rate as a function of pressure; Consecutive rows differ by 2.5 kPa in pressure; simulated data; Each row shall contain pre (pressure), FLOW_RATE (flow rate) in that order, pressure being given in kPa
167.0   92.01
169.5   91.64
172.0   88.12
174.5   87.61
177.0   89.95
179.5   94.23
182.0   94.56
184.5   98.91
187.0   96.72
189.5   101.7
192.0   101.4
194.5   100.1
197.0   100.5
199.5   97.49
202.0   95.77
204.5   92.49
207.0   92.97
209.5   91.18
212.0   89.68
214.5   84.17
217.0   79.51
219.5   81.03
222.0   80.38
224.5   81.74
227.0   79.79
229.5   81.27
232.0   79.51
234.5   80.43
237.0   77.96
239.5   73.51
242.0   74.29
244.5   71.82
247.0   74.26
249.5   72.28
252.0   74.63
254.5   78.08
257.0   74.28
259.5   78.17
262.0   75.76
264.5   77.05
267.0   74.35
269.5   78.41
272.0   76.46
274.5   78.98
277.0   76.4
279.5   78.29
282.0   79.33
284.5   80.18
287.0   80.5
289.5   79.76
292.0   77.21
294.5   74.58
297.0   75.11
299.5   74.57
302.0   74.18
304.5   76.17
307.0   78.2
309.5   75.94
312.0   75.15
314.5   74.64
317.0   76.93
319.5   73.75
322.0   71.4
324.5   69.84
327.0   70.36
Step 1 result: 99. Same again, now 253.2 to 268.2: 76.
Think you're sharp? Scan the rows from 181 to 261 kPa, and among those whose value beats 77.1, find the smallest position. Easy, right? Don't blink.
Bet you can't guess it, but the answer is 182.0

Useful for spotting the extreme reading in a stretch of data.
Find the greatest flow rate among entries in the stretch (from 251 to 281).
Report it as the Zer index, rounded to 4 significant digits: 78.98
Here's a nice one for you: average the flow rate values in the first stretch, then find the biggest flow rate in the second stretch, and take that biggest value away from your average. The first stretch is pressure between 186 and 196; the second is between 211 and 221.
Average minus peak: 10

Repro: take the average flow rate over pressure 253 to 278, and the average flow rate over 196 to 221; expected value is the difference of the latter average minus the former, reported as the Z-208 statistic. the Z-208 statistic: 14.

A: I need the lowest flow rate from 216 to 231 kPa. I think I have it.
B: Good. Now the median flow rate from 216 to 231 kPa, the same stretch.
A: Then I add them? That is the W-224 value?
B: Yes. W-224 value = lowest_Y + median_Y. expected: 160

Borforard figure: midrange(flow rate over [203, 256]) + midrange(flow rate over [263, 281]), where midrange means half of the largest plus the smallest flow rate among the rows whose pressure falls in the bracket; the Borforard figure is 159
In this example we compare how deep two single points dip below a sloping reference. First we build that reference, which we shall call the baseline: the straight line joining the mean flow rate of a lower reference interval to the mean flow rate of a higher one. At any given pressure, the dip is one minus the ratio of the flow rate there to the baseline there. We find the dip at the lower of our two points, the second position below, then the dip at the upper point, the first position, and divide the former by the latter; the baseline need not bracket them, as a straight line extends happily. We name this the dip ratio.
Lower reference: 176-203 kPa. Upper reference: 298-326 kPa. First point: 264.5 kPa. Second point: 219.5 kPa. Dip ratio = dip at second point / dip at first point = 1.5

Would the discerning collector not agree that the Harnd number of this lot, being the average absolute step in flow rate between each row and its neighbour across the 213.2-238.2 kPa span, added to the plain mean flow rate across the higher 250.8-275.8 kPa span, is 78.5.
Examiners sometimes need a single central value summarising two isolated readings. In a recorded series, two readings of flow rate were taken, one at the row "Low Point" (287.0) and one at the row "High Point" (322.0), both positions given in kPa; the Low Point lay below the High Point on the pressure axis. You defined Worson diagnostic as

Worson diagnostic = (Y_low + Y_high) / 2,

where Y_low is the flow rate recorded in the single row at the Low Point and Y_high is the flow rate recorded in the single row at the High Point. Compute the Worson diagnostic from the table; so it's 76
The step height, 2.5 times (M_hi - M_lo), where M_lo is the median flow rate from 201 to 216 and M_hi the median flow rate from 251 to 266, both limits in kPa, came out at -39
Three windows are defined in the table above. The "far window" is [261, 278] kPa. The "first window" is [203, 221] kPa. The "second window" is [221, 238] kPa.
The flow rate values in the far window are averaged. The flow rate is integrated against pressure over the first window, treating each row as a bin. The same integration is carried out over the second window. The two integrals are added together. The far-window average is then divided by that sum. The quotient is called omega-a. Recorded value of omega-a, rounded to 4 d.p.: 0.0262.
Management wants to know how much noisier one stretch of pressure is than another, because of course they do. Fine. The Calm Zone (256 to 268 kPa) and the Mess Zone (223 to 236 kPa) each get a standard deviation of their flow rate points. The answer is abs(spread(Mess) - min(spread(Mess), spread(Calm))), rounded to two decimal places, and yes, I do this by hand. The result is 0.00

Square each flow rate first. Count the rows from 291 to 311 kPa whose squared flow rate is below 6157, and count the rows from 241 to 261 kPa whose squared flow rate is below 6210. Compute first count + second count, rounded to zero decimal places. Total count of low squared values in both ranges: 16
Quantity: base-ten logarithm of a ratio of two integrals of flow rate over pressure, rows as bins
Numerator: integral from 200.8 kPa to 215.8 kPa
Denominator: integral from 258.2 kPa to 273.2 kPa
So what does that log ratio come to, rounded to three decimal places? 0.074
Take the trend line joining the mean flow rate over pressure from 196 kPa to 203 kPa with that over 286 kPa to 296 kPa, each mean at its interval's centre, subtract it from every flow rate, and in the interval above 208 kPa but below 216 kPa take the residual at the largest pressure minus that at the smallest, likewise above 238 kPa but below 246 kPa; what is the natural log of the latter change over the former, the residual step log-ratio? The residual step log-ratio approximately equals -2.3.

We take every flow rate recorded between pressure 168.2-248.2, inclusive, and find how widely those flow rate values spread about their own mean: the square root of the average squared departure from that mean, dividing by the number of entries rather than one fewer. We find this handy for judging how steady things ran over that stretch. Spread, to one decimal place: 9.0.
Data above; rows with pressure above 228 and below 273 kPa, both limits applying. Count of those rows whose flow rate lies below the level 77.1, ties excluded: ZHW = 11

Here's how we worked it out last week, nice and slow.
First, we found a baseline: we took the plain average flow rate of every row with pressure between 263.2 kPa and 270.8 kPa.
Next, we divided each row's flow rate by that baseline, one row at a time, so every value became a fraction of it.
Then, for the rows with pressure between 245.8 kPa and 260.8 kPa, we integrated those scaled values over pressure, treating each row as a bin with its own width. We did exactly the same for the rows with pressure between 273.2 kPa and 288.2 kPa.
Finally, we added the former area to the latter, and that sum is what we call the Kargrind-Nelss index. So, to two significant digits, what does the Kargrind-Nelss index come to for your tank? 30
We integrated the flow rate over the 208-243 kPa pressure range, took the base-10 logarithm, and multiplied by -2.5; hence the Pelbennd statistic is -8.63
